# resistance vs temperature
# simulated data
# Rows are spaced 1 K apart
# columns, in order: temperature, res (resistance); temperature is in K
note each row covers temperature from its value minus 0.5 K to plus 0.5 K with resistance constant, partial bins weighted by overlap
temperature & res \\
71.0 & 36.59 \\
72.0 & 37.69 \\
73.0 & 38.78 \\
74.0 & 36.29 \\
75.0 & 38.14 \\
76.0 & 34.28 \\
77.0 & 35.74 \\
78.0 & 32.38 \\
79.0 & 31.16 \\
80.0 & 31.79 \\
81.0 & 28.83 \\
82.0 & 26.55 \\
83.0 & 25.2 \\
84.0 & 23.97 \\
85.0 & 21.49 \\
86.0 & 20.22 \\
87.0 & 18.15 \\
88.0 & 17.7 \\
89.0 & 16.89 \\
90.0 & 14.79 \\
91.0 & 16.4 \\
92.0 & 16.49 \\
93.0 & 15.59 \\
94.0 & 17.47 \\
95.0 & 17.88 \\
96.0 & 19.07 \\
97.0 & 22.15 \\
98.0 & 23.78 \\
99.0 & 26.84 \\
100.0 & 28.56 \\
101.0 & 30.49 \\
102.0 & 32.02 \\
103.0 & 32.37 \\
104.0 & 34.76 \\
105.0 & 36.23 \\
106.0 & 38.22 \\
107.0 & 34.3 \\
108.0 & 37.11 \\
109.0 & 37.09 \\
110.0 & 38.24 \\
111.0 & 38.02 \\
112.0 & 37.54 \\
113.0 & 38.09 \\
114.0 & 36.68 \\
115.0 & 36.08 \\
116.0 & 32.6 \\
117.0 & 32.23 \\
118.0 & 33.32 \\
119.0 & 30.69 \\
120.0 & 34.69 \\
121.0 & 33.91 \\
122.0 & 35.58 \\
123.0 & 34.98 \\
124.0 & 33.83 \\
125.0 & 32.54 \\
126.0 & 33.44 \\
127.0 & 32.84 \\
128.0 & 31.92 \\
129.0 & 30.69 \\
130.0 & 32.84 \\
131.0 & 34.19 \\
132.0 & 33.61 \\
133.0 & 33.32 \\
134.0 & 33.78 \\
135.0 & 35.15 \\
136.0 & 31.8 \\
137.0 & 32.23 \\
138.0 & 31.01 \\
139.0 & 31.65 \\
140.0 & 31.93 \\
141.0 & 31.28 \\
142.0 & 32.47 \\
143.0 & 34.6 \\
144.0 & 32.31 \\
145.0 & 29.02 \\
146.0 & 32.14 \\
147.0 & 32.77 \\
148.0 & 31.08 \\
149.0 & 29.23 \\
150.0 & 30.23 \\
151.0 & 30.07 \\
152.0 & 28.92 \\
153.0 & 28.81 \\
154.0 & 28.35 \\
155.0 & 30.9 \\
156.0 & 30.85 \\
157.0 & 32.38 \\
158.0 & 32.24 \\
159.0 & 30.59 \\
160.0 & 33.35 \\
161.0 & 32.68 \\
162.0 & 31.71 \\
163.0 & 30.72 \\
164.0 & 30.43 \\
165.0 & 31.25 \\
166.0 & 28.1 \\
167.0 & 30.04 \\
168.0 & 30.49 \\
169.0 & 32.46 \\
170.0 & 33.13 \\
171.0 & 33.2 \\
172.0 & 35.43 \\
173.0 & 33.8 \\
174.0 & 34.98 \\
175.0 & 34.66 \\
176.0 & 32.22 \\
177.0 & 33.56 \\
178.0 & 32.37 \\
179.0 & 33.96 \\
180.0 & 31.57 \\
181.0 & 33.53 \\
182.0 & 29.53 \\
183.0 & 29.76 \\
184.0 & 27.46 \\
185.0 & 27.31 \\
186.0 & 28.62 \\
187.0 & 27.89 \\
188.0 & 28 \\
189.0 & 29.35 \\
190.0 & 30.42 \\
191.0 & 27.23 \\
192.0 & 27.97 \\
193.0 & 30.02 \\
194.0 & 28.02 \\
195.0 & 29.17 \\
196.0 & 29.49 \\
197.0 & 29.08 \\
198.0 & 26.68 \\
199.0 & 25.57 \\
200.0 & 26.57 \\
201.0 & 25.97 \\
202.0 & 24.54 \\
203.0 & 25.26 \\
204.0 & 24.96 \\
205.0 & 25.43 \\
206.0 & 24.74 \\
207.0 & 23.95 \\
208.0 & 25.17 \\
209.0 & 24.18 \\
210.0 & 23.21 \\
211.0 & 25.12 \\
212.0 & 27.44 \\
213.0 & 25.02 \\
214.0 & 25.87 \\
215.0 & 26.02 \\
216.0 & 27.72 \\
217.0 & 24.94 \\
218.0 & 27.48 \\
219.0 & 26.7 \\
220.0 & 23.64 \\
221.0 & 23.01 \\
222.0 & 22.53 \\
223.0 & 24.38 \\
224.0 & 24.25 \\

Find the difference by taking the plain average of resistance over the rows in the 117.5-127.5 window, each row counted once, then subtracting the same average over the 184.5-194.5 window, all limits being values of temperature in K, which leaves 5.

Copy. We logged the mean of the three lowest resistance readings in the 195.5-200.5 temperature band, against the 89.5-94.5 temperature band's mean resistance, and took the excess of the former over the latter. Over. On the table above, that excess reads 10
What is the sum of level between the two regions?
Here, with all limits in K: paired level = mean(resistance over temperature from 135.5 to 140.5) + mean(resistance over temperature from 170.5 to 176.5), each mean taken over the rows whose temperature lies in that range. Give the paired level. 66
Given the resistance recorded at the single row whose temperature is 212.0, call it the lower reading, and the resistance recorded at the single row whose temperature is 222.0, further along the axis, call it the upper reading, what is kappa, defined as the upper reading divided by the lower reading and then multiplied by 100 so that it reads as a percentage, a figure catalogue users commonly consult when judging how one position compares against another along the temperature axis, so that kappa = 82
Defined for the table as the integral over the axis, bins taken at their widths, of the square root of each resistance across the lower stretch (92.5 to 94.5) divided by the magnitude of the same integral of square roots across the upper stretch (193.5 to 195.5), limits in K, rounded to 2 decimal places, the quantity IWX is 0.76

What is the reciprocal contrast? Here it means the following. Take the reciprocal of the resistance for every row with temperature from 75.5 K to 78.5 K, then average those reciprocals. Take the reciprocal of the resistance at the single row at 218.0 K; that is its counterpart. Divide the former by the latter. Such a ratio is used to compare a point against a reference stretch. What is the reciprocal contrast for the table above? 0.81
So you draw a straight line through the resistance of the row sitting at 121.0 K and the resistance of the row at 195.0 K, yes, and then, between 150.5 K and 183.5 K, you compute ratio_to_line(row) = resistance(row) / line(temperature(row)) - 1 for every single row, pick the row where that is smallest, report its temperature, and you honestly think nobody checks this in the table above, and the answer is 154.0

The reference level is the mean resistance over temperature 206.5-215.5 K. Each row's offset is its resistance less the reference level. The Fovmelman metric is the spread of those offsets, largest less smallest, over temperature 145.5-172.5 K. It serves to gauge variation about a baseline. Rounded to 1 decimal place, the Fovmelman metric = 7.3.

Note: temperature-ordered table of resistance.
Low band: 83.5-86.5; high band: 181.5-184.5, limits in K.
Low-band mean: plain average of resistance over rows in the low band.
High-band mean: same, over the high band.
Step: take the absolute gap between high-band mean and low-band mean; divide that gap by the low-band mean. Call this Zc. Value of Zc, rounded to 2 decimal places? 0.32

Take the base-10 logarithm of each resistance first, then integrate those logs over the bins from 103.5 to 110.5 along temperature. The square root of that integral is 3.31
